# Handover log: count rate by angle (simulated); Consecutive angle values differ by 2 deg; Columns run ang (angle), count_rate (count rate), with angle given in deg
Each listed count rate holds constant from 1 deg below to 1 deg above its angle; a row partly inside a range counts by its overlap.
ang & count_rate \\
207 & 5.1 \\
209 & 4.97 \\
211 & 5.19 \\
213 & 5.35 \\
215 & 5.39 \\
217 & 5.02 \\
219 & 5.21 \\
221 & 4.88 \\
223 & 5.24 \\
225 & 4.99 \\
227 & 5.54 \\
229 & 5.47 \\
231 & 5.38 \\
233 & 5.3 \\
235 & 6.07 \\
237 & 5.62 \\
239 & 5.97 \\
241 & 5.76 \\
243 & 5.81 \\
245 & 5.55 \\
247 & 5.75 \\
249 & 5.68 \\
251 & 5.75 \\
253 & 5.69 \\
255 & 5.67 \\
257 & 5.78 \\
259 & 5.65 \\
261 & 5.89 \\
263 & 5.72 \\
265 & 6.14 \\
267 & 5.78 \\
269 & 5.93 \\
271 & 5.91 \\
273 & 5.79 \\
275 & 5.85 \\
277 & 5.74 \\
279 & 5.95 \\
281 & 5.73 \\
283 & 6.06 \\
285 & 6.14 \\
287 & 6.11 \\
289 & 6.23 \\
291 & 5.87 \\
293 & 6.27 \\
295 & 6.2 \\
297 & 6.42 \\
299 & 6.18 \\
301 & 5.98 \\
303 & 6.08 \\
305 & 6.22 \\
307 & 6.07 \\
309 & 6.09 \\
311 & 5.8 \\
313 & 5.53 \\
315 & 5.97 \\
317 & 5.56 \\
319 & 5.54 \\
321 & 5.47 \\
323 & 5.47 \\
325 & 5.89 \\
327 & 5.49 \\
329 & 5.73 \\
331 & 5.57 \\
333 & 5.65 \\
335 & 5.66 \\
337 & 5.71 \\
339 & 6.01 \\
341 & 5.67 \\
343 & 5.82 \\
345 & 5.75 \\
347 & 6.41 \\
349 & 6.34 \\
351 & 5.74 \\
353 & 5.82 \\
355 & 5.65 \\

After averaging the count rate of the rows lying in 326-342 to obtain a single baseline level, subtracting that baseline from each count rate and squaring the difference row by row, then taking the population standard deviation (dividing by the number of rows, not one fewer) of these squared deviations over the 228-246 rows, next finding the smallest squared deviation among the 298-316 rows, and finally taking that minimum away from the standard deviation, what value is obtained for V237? 0.04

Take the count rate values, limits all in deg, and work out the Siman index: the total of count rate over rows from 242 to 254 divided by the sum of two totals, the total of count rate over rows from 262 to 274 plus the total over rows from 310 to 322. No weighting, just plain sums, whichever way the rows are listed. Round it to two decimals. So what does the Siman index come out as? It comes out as 0.50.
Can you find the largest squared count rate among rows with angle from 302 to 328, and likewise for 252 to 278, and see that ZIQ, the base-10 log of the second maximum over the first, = -0.011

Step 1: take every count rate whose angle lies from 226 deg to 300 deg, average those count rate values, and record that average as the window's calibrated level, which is 5.85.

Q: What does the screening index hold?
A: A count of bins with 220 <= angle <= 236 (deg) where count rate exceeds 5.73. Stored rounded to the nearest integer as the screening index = 1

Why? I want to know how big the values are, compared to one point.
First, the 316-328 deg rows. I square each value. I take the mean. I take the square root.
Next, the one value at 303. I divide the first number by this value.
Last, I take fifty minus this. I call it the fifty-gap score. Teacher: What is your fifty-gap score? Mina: 49.1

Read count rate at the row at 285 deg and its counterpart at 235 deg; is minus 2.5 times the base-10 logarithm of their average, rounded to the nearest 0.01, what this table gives -1.96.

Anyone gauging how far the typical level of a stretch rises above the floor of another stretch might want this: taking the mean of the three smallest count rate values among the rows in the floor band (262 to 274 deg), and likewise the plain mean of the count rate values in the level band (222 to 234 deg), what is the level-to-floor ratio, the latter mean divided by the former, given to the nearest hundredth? 0.92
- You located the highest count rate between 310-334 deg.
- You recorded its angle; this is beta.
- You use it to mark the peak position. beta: 315 deg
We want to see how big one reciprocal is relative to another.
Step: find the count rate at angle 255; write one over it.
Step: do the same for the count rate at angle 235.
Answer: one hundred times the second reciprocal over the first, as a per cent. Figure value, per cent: 93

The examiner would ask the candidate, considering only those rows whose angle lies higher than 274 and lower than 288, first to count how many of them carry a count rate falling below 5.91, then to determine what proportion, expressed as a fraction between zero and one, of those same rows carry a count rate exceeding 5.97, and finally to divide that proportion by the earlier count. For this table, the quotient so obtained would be 0.14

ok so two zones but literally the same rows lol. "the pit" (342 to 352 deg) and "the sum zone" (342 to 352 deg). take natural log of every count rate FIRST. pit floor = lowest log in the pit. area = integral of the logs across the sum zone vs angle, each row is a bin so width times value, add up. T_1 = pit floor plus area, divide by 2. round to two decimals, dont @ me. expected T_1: 9.84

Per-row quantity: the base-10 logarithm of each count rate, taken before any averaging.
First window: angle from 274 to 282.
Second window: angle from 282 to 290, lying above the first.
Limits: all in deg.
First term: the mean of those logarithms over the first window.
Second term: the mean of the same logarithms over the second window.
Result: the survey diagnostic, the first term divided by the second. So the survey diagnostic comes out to 0.97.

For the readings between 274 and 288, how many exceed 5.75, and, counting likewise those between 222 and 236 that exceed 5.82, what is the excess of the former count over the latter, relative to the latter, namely 4.0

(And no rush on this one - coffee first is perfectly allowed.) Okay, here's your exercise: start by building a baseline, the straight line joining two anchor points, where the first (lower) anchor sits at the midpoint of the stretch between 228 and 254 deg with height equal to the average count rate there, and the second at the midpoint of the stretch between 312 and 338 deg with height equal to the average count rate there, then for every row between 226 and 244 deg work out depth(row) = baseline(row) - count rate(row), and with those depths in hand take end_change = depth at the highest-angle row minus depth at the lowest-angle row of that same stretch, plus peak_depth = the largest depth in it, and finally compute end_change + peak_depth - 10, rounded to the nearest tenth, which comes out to -9.9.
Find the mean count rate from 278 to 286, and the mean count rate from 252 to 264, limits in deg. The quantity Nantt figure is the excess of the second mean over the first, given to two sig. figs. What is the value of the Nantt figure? -0.24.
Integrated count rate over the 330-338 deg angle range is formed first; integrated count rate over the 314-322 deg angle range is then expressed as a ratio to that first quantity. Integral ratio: 1.00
